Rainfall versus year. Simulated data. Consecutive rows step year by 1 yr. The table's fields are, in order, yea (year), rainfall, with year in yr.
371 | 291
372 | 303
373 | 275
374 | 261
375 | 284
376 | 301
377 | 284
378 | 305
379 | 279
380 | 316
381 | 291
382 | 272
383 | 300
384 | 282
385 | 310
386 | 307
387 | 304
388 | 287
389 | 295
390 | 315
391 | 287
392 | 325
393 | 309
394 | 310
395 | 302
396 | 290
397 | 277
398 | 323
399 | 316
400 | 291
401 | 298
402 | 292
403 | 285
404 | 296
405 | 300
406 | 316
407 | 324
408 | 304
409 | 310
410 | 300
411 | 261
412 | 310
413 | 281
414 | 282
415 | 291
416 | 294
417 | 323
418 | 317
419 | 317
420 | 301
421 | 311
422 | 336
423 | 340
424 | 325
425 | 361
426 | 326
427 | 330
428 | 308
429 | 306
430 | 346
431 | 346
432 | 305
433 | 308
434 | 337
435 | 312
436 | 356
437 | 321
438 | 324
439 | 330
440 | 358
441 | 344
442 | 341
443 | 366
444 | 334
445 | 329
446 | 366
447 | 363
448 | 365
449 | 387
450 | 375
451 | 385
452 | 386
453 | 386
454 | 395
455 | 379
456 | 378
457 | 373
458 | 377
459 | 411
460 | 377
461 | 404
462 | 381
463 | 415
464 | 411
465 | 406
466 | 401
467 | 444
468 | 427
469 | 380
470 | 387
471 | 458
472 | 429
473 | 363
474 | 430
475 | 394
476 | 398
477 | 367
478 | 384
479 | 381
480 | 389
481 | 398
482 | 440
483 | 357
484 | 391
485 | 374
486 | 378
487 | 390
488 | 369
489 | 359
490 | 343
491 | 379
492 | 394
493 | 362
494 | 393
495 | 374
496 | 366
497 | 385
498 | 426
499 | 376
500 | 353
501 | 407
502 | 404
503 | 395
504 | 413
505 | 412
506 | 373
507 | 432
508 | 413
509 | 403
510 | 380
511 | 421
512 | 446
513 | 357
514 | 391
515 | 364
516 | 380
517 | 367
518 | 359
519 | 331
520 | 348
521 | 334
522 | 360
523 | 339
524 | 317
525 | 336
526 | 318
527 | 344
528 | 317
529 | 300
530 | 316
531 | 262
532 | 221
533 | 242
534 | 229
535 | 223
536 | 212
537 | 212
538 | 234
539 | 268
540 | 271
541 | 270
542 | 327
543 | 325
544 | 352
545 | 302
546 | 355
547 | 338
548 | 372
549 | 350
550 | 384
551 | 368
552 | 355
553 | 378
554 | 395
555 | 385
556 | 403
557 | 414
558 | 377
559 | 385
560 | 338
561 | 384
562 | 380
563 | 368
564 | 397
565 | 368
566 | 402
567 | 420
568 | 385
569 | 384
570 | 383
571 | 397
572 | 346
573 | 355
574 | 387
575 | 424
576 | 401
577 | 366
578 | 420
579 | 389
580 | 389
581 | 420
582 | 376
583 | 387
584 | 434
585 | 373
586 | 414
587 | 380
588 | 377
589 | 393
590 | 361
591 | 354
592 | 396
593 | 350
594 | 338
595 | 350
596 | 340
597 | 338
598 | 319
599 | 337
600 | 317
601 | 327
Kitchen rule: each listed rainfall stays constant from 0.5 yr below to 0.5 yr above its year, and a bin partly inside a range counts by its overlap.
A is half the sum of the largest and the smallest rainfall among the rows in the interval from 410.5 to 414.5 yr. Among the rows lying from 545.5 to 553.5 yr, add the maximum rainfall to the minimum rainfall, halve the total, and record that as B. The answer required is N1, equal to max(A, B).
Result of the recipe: 361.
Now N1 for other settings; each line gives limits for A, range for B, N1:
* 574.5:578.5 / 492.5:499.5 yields 395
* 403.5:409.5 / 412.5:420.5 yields 310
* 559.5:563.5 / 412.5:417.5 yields 361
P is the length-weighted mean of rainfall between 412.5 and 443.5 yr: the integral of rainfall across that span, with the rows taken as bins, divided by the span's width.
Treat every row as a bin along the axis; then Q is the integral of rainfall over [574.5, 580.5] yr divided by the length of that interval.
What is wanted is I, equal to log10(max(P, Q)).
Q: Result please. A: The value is 2.60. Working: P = 324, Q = 398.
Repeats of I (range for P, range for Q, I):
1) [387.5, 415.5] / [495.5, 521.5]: 2.59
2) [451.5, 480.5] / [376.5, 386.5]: 2.60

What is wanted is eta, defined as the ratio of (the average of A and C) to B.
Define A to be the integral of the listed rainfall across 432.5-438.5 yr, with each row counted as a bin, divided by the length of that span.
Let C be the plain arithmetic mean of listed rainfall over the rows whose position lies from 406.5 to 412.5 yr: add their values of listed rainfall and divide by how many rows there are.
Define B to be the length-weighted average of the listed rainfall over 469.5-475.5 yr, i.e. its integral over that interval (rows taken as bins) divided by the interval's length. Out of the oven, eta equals 0.77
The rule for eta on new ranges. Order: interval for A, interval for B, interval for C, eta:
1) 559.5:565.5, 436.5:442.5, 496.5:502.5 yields 1.14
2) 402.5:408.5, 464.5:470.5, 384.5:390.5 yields 0.74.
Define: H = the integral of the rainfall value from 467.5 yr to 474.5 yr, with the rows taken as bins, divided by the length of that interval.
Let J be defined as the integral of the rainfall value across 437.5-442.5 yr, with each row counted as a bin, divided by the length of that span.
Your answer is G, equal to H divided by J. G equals 1.2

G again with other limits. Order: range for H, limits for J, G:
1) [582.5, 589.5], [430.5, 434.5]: 1.2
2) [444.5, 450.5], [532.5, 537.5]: 1.6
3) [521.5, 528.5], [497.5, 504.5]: 0.8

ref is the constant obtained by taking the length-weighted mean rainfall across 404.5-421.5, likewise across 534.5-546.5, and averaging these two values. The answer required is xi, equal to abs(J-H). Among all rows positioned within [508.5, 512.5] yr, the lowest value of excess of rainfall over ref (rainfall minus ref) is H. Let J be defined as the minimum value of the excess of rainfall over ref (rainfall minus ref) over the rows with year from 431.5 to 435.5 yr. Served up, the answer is 75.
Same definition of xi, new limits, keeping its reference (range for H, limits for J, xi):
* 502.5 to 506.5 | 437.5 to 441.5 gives 49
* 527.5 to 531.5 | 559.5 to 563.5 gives 76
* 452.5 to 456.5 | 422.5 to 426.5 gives 53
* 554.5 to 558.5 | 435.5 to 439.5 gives 56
